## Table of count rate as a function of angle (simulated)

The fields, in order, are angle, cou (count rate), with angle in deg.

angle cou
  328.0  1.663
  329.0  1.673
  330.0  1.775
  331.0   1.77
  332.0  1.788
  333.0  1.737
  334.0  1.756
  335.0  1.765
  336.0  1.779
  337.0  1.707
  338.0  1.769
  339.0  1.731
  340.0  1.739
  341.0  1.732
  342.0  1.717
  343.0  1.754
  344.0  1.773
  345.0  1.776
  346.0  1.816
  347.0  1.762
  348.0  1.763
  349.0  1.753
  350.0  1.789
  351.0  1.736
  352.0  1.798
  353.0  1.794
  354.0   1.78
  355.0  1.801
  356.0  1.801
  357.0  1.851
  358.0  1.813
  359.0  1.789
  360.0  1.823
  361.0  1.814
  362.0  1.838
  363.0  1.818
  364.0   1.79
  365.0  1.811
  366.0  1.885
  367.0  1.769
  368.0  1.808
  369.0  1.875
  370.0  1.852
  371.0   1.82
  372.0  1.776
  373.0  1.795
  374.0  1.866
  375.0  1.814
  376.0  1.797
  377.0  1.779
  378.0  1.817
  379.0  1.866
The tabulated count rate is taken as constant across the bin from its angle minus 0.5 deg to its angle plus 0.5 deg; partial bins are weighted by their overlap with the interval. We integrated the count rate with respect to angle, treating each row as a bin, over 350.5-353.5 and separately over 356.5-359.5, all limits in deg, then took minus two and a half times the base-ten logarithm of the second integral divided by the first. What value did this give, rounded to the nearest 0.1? 0.0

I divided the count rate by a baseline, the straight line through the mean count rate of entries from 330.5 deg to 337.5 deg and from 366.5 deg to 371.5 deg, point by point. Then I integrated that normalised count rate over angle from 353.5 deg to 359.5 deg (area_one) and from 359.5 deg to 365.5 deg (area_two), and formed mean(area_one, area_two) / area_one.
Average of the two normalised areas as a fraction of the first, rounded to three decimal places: 1.000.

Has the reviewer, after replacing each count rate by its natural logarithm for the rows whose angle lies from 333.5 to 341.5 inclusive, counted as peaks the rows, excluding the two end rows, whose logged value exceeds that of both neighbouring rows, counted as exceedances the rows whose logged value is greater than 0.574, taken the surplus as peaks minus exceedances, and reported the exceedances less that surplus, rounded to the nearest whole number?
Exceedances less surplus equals -1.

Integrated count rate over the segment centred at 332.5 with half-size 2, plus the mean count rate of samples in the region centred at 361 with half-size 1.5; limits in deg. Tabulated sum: 8.9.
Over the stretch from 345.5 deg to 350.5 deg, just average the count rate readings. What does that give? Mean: 1.78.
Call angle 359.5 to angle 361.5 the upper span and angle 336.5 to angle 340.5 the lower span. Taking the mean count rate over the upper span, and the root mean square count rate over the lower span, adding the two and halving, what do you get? 1.778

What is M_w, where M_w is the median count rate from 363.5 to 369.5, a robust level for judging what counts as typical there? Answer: 1.81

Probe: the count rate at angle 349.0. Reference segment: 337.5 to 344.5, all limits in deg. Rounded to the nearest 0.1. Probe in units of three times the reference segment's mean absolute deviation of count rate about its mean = 33.5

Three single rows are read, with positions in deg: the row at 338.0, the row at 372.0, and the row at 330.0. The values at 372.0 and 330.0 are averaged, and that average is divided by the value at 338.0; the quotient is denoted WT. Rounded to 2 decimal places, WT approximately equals 1.00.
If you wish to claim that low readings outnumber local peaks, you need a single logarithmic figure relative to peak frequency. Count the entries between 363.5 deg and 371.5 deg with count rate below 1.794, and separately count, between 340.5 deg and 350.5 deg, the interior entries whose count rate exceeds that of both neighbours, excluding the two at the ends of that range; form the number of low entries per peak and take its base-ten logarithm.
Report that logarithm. 0.0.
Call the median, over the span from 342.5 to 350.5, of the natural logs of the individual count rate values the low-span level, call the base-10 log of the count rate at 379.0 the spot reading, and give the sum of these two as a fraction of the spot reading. 3.10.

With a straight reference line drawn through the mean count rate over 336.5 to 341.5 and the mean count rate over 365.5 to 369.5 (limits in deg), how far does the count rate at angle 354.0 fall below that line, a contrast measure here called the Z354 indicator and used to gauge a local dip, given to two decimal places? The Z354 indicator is 0.01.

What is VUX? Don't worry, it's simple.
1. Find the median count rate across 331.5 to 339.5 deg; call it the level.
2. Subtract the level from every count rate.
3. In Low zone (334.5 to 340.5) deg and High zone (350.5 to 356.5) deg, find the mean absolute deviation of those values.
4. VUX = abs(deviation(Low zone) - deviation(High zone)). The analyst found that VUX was 0.0047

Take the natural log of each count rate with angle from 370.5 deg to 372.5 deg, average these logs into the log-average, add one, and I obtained 1.59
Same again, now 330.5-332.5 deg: 1.58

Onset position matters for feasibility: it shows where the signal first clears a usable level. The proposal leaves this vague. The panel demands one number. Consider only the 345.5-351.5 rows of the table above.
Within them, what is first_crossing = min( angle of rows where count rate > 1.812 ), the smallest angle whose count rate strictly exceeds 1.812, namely 346.0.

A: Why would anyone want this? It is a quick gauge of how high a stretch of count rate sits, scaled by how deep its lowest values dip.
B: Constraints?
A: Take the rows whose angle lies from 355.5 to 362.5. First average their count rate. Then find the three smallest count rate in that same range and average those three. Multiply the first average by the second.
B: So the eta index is 3.27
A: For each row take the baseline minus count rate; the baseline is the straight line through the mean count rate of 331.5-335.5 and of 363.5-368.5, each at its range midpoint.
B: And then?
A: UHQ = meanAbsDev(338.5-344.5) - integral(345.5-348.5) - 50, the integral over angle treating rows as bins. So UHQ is -50.0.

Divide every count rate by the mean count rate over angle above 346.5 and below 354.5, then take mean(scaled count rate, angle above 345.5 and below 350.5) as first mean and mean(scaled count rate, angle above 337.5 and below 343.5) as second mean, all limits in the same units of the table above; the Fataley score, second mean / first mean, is 0.98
